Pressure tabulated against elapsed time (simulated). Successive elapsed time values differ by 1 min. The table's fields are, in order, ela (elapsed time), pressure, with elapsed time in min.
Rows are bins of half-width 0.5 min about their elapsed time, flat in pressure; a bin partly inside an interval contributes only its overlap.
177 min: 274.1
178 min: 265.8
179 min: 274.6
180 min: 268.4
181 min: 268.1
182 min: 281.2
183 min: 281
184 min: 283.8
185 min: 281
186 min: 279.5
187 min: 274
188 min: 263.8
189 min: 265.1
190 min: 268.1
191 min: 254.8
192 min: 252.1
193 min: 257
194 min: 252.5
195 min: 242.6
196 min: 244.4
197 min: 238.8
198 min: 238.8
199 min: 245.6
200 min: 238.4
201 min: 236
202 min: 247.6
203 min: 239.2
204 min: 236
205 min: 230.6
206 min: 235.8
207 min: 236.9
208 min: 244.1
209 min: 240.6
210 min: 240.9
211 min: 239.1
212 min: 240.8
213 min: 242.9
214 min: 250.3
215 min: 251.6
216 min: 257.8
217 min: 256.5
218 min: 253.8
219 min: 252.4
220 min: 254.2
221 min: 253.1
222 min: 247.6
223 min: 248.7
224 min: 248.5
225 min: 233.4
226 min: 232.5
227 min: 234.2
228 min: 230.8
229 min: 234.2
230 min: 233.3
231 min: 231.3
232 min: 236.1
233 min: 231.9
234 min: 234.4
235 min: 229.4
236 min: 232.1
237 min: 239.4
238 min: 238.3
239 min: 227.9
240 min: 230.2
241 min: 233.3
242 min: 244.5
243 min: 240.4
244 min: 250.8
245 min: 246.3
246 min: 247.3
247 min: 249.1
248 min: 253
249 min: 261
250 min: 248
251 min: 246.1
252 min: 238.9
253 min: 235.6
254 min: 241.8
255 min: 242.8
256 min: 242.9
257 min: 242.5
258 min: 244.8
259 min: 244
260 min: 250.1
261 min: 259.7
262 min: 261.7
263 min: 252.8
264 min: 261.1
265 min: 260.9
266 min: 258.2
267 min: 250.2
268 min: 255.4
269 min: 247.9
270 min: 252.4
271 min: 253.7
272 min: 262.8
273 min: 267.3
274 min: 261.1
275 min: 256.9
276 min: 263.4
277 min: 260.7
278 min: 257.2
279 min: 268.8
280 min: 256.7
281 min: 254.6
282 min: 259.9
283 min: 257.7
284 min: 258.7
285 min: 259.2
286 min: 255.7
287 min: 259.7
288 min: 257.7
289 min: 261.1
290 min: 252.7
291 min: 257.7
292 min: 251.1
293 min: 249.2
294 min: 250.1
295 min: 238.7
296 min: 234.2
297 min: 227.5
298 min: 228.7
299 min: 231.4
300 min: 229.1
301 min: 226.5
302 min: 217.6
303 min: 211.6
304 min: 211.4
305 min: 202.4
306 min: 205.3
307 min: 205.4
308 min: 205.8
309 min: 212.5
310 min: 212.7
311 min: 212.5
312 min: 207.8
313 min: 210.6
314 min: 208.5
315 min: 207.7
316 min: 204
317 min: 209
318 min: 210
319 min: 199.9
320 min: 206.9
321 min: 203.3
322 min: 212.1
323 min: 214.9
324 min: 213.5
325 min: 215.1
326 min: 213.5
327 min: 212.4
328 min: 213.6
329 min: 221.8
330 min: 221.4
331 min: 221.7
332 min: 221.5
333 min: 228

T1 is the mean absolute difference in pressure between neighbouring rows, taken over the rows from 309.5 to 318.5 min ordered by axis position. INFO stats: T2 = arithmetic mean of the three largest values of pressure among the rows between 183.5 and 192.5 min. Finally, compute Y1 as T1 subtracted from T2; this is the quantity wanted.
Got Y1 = 279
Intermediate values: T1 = 2.5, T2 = 281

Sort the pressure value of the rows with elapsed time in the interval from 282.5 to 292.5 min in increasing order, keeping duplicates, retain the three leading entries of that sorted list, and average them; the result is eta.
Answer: 253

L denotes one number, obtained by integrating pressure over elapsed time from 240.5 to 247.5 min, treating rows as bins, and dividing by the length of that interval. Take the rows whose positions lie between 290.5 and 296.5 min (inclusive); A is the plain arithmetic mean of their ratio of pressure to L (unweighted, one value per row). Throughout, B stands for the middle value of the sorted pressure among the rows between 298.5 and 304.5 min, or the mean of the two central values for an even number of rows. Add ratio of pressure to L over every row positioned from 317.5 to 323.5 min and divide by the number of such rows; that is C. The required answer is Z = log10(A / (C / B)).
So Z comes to 2.42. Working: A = 1.01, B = 222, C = 0.85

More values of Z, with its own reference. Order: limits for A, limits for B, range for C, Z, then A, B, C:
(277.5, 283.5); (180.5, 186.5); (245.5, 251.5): 2.46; 1.06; 281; 1.03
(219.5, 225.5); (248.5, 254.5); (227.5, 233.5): 2.41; 1.01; 244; 0.95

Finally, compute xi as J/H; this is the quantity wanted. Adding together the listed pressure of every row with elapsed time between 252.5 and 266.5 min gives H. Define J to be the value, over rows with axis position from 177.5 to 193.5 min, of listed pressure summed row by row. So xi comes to 1.2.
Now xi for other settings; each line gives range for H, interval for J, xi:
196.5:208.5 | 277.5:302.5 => 2.2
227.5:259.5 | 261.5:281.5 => 0.7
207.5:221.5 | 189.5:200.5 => 0.8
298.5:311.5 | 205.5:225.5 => 1.8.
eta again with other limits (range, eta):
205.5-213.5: 237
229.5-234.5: 232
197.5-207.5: 234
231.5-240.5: 229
